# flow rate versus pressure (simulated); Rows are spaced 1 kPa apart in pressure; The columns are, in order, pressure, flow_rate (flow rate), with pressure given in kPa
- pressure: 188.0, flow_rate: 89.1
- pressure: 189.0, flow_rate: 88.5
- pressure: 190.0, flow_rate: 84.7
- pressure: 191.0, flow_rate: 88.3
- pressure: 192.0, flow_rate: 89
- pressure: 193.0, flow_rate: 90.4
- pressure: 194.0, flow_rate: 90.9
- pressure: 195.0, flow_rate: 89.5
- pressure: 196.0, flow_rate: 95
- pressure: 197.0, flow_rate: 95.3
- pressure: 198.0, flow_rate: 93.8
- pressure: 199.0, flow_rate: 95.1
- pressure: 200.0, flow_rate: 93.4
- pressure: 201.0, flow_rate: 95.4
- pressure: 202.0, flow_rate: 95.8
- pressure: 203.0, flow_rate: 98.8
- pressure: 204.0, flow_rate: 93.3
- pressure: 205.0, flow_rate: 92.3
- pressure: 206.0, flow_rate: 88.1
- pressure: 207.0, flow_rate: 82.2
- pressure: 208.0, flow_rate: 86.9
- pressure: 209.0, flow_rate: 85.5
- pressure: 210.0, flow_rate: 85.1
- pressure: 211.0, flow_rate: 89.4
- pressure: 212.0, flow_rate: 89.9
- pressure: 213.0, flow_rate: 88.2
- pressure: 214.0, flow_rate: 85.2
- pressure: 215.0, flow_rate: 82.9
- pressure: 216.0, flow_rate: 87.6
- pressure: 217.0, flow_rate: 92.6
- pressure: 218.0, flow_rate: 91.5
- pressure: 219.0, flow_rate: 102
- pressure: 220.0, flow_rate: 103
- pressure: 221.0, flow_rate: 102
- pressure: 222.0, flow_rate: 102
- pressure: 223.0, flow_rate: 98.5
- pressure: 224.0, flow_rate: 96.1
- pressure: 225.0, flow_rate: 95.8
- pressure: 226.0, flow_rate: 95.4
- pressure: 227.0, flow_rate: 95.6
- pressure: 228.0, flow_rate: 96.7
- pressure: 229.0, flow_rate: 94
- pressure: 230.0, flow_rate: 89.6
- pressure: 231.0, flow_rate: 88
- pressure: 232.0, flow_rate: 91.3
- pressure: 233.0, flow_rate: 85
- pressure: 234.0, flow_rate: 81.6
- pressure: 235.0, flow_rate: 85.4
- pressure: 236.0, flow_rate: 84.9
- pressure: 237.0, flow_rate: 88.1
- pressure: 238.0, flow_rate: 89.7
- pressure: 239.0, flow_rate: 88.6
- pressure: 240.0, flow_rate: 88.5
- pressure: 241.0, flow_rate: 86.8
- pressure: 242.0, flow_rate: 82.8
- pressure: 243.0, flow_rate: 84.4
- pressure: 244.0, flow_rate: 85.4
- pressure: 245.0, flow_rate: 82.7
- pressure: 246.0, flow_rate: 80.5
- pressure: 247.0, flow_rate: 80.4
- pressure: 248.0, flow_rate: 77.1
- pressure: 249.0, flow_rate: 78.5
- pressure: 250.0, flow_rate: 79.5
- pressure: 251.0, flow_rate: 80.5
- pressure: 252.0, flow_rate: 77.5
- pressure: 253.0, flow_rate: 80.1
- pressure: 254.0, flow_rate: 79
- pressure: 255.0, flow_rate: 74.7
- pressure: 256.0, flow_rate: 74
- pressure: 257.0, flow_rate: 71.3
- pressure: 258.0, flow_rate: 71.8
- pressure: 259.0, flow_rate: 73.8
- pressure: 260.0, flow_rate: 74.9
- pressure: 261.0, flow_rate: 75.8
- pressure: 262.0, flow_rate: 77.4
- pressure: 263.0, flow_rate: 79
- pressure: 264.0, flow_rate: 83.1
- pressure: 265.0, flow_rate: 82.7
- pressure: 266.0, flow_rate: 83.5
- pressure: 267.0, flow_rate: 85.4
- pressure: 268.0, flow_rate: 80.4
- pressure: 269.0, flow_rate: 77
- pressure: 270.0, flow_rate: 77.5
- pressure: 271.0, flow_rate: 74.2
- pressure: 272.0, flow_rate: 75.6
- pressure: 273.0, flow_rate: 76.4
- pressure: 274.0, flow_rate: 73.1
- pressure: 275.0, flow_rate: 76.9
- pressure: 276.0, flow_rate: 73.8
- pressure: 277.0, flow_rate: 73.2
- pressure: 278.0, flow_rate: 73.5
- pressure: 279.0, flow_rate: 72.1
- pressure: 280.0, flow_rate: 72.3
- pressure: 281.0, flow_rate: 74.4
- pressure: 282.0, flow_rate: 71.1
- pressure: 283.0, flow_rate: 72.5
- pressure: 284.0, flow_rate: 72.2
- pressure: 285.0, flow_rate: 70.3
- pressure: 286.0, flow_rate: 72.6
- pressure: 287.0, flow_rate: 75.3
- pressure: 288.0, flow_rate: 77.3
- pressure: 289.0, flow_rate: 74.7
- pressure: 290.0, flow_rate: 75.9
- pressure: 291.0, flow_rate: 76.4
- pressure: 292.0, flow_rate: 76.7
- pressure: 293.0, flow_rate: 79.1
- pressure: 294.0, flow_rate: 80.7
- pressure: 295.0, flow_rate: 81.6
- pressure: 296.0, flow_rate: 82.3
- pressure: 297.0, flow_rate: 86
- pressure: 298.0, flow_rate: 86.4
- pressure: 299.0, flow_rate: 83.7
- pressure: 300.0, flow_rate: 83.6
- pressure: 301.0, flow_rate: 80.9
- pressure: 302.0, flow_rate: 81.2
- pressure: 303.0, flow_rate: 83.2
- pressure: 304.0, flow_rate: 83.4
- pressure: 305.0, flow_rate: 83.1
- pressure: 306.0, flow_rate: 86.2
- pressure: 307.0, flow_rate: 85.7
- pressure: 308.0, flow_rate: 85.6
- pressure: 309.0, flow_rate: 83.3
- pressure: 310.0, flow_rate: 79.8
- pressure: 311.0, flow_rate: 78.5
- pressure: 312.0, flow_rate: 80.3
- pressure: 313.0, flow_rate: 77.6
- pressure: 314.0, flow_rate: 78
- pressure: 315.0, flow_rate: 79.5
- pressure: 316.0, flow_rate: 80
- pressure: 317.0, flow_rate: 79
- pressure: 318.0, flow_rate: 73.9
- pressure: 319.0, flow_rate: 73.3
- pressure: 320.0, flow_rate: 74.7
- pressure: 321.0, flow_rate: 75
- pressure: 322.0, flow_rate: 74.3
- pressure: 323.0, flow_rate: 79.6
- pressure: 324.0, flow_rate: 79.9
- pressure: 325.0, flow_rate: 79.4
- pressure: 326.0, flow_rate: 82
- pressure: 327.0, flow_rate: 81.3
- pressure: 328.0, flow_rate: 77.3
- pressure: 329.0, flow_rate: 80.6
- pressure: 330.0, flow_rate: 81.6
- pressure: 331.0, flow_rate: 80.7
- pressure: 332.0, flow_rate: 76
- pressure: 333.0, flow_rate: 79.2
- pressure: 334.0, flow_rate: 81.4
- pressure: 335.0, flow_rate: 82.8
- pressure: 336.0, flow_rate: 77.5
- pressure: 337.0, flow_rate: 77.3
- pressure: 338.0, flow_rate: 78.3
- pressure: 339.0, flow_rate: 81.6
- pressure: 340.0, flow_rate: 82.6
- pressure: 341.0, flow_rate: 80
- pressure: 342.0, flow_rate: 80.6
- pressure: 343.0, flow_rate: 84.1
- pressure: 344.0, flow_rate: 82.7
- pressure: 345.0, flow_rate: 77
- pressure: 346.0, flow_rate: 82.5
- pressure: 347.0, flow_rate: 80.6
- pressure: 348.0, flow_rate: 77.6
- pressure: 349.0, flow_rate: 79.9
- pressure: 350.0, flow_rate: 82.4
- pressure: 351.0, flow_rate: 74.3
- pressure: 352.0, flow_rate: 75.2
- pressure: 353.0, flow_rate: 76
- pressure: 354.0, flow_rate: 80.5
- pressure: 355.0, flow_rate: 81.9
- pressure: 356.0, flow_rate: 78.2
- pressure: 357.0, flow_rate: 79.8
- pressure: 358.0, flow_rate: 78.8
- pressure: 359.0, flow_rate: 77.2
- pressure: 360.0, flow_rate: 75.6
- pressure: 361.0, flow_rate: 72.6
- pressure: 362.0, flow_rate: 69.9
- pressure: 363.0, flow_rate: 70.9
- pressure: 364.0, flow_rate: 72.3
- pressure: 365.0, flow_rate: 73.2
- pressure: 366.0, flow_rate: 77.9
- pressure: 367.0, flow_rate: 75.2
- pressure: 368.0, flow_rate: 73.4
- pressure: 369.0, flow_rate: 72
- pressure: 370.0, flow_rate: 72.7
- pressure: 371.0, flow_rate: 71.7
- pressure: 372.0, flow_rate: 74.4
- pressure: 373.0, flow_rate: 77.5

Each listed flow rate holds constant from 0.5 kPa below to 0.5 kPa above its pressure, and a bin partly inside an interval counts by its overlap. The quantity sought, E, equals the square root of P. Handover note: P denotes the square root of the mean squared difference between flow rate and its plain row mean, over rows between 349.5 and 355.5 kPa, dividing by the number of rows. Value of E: 1.82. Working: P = 3.3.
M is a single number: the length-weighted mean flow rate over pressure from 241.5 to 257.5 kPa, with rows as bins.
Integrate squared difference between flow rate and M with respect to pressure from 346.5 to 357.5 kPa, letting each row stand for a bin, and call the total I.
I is 77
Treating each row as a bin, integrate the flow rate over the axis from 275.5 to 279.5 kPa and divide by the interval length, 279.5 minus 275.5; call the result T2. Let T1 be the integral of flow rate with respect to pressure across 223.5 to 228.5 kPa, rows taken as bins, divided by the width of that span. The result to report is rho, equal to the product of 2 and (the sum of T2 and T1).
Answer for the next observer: 338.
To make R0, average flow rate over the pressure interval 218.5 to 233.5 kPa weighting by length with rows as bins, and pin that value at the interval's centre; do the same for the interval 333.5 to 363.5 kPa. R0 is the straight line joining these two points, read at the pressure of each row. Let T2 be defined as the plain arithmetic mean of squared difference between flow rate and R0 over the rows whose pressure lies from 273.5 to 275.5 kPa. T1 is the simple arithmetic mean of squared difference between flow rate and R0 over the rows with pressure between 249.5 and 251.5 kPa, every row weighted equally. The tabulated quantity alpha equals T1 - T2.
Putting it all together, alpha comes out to -47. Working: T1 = 151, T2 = 198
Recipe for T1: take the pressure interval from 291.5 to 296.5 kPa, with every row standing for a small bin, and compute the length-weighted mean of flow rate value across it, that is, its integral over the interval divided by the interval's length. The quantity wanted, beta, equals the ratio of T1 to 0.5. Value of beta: 160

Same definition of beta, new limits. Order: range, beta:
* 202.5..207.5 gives 182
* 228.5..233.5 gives 179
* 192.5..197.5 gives 184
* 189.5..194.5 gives 177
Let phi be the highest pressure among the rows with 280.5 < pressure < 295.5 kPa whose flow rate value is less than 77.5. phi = 292.0 kPa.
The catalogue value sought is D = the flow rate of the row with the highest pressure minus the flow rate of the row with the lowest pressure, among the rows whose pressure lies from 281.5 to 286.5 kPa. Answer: 1.5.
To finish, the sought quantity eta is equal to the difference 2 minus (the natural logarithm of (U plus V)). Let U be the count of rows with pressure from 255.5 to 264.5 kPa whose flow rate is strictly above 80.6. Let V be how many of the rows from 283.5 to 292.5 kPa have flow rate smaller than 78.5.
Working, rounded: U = 1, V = 9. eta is -0.30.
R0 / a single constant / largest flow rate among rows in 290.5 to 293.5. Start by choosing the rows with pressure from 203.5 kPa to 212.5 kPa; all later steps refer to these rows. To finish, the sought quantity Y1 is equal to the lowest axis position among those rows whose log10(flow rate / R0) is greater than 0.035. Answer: 204.0 kPa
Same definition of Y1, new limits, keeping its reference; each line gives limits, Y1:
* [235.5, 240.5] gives 237.0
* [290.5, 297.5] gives 297.0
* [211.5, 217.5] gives 212.0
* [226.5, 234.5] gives 227.0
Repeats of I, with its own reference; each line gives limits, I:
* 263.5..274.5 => 177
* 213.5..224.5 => 3209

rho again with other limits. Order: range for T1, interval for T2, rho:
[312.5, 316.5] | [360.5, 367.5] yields 304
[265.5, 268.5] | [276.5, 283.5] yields 312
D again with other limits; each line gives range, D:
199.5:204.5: -0.1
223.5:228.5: 0.6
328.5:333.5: -1.4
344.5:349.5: 2.9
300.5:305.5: 2.2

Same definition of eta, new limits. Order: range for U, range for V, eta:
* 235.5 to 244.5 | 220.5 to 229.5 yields -0.20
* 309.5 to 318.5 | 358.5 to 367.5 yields -0.20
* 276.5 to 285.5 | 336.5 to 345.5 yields 0.90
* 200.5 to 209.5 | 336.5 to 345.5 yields -0.48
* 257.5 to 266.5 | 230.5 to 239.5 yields 0.90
